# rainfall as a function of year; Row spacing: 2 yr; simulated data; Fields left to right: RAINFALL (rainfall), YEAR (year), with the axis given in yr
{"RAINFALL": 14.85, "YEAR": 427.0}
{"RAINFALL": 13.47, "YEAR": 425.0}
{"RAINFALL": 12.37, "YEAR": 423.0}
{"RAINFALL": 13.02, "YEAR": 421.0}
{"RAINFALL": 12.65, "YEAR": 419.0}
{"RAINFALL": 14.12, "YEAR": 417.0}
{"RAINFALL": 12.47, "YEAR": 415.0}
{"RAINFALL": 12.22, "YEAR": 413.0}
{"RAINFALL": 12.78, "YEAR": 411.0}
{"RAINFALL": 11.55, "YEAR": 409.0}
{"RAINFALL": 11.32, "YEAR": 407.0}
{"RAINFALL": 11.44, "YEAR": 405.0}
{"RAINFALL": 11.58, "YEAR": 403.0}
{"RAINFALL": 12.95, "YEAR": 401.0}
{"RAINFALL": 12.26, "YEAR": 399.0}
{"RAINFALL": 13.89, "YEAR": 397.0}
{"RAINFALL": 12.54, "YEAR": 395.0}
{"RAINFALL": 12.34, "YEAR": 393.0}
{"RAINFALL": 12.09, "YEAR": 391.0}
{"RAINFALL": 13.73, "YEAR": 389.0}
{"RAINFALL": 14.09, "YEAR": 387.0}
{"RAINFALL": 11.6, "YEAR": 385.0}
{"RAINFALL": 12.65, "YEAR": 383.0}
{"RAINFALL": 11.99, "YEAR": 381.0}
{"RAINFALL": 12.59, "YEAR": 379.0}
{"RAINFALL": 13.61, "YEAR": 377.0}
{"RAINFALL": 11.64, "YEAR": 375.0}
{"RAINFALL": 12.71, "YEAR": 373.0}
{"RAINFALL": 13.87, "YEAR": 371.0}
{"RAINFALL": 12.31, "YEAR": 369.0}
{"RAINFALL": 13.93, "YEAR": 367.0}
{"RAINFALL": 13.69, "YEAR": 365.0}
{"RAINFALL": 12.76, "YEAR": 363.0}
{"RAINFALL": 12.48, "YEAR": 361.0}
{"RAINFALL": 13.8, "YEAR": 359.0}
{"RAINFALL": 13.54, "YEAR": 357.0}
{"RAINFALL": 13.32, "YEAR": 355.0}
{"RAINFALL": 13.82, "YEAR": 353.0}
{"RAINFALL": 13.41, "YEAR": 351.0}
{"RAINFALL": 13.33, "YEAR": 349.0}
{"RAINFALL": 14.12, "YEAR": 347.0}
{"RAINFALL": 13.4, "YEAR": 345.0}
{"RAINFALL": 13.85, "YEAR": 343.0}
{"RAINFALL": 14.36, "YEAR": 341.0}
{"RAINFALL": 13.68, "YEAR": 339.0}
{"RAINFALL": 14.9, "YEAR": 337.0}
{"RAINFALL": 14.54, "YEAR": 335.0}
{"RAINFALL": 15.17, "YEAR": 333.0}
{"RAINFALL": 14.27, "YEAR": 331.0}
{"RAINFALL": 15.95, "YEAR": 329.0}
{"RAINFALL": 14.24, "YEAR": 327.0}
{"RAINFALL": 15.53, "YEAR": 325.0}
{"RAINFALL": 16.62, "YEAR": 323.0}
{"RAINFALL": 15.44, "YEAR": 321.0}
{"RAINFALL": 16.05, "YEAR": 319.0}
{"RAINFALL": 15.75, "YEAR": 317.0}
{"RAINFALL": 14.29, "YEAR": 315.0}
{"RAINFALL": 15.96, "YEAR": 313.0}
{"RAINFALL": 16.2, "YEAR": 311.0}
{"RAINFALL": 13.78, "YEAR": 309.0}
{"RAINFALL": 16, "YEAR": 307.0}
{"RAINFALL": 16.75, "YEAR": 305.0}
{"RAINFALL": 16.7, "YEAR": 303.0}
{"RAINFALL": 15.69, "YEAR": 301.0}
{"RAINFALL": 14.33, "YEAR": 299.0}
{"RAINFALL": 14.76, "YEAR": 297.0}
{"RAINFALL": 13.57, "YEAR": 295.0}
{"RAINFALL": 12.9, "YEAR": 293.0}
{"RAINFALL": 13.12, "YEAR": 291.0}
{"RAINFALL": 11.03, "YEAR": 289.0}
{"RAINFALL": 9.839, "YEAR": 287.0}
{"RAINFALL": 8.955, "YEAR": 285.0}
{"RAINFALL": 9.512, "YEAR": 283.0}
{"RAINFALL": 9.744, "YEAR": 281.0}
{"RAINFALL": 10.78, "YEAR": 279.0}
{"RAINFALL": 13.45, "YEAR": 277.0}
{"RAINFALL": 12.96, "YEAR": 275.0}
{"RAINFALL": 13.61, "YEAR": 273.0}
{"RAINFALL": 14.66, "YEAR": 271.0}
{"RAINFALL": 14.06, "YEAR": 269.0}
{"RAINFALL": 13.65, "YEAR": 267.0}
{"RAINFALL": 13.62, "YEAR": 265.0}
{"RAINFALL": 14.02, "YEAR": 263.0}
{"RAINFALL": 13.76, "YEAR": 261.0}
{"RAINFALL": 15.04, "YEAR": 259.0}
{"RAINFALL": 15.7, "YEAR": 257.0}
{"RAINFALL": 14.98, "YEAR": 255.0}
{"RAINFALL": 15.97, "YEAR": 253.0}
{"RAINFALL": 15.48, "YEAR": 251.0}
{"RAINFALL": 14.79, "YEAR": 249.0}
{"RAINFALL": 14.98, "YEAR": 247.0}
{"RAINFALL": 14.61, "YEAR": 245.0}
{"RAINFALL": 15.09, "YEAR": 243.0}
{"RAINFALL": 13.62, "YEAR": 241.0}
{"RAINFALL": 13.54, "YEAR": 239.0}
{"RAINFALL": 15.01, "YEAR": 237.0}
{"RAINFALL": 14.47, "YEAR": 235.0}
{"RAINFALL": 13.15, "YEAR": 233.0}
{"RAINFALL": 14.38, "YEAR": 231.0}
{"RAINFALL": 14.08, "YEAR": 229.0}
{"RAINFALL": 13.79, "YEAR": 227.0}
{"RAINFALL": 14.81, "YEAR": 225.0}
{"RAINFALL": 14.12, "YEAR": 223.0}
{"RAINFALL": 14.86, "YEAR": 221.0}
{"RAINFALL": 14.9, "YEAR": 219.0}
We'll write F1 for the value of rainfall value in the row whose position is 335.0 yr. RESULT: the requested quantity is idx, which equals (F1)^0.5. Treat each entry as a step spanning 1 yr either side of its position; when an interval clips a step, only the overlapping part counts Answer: 3.81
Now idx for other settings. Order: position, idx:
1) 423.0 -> 3.52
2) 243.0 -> 3.88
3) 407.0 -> 3.36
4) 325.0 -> 3.94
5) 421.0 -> 3.61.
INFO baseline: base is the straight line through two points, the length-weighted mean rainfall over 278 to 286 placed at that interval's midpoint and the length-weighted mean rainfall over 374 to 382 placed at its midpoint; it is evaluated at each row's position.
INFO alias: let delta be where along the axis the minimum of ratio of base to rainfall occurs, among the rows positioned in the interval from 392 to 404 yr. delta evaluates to 397.0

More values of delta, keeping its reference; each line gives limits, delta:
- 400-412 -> 401.0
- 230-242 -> 237.0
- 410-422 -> 417.0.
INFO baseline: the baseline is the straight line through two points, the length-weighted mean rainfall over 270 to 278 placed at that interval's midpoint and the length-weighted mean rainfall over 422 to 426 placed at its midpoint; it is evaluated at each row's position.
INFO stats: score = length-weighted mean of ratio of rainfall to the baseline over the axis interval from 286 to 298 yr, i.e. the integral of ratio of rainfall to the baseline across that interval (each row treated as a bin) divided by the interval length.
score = 0.92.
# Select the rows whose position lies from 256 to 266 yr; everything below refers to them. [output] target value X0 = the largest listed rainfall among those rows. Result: 15.7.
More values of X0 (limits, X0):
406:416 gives 12.78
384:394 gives 14.09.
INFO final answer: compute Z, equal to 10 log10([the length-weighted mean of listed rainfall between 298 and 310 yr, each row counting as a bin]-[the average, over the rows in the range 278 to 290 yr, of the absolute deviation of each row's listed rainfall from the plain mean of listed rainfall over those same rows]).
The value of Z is 11.74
